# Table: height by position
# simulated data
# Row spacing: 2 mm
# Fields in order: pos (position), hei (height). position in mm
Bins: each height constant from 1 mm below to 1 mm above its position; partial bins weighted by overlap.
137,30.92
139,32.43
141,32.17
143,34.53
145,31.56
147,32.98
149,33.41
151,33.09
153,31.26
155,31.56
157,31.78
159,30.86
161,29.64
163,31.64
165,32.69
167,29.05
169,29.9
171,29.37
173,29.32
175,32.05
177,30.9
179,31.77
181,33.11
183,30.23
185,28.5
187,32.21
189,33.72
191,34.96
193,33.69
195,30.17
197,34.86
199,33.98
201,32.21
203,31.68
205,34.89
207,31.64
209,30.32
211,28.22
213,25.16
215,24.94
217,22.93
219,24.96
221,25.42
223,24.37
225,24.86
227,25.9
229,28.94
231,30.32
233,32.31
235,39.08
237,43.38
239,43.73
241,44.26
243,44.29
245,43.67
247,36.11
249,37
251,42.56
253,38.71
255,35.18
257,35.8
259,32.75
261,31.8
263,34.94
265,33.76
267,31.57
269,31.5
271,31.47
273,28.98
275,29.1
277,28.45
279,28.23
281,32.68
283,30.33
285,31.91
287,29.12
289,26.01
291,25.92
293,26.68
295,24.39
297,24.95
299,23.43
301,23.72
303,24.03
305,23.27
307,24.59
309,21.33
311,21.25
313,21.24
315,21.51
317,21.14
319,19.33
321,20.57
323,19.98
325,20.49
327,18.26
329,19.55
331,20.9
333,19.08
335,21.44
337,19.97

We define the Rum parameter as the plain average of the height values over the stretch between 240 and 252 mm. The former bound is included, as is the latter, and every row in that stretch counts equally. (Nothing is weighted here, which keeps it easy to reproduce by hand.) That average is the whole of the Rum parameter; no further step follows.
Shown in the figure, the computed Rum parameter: 41.3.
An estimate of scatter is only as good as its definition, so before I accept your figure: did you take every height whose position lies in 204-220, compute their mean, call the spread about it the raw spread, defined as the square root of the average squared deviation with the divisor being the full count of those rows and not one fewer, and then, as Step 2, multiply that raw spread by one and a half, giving 5.8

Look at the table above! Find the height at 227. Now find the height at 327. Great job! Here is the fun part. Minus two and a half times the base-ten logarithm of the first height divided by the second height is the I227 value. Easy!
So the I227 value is -0.4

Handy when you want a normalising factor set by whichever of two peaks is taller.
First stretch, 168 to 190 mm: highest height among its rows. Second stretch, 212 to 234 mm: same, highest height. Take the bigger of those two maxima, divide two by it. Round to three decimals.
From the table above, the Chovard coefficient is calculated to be 0.059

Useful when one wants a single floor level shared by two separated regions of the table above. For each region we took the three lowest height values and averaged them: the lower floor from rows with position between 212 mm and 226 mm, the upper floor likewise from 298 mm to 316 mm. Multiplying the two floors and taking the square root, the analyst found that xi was 22.6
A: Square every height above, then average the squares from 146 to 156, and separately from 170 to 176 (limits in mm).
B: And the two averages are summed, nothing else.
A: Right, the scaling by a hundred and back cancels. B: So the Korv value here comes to 1971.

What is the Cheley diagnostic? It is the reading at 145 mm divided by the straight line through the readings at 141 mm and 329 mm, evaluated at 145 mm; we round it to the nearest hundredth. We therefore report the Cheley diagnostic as 0.99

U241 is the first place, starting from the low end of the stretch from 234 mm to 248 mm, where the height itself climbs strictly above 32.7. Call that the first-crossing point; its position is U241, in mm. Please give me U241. 235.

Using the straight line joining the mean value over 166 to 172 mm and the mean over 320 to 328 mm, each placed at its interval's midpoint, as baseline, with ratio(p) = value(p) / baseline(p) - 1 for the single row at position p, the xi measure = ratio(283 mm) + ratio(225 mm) 0.31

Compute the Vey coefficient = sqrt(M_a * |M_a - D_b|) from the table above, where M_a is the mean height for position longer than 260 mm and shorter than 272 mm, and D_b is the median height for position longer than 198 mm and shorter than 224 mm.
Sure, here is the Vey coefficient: 12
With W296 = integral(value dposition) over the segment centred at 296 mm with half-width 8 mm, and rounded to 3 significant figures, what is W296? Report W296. 398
